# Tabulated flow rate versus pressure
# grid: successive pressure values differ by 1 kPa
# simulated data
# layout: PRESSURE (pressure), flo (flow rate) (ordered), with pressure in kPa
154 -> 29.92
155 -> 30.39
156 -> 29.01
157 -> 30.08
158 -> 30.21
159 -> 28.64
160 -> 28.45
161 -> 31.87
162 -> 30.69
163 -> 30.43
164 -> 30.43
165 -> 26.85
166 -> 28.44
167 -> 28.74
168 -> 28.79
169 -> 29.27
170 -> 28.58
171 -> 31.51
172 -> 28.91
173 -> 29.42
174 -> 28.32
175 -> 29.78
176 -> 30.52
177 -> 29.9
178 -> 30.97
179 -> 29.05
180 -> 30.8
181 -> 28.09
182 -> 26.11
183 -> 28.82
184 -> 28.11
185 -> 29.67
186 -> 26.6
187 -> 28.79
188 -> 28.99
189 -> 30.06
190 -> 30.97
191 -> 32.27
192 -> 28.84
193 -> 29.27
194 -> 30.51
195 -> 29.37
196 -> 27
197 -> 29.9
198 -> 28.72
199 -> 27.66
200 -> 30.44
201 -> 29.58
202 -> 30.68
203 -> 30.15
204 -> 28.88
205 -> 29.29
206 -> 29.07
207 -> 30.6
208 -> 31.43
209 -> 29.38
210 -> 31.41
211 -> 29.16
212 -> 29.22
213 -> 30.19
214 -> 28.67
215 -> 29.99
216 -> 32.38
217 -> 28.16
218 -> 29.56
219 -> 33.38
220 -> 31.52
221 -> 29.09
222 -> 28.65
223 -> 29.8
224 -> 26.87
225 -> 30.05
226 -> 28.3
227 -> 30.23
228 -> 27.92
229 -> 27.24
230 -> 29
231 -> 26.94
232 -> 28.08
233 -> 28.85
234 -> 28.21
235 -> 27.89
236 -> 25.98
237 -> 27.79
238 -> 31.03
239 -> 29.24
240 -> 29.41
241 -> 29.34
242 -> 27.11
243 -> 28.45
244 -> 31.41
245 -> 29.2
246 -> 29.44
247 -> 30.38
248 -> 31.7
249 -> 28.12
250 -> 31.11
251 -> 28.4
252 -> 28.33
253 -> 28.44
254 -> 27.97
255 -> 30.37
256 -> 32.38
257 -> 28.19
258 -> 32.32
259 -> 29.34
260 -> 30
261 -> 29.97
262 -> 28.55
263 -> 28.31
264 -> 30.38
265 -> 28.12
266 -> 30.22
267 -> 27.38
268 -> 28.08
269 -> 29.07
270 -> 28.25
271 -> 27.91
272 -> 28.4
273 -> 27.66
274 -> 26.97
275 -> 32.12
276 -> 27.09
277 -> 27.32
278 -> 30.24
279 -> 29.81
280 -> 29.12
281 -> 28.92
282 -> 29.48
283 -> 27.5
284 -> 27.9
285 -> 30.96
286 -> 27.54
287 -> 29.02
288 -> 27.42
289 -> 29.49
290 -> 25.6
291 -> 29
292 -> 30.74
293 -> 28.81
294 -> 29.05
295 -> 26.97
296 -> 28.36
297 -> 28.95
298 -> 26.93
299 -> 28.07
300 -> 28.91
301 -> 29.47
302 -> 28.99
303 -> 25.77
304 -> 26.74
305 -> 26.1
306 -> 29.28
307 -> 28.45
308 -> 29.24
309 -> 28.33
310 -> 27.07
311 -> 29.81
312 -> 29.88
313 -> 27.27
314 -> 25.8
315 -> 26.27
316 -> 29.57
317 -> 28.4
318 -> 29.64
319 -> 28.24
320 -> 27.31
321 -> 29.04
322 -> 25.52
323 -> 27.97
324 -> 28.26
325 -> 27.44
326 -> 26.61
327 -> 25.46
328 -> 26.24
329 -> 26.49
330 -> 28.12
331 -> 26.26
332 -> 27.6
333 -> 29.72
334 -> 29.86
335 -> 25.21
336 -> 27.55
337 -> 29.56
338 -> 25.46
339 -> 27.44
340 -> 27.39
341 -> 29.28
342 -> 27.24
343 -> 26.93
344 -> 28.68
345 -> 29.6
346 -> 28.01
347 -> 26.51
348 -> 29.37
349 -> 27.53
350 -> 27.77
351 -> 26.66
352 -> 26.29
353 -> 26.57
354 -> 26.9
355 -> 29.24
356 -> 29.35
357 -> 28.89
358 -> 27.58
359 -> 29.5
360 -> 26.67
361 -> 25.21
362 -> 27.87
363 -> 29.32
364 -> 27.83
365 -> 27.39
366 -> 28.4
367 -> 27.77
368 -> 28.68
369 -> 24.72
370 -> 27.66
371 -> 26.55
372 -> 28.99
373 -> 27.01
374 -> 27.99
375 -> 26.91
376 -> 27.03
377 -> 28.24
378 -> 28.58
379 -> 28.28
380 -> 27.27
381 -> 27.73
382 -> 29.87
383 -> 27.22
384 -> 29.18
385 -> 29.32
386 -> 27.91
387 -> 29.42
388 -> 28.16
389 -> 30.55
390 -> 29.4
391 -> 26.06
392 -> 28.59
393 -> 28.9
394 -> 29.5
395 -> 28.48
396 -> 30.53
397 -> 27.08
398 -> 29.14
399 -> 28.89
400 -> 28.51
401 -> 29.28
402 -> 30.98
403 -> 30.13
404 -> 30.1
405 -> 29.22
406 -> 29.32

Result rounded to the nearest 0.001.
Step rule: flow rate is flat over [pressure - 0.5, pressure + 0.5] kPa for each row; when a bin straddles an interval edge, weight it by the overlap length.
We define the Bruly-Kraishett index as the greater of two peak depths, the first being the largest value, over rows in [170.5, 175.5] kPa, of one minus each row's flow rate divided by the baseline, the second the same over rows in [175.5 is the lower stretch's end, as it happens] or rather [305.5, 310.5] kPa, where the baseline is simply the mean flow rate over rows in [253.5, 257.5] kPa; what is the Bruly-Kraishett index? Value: 0.089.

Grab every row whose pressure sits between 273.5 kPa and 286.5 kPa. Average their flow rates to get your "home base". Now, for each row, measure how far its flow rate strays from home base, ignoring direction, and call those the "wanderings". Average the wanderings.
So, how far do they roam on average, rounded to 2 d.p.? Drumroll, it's 1.35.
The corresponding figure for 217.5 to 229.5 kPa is 1.37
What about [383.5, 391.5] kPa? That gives 1.03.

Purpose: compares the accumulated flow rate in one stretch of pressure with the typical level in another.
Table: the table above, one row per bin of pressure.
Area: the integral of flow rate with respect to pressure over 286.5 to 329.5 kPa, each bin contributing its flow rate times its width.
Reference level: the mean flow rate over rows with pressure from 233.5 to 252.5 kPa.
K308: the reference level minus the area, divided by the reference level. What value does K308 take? -40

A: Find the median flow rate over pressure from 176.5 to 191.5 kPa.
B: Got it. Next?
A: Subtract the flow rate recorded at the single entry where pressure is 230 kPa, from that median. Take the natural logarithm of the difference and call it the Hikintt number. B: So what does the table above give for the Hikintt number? -3.0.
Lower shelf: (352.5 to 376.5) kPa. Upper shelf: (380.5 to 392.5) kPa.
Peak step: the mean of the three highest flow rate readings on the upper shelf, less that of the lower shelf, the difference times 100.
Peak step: 56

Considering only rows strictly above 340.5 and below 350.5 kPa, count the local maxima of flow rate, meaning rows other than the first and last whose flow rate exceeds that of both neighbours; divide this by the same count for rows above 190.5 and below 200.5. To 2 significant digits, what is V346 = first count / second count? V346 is 1.0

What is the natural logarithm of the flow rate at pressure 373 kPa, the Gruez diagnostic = 3.30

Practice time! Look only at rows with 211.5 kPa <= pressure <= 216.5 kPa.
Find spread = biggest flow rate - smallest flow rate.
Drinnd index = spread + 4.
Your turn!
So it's 7.7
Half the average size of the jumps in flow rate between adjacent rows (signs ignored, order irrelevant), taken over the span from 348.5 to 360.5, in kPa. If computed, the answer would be 0.51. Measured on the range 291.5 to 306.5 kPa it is 0.69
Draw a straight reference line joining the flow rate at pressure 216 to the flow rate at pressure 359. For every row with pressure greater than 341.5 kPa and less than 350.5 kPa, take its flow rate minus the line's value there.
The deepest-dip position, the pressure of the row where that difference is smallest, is 347 kPa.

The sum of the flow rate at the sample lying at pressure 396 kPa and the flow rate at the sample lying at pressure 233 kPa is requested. 59.4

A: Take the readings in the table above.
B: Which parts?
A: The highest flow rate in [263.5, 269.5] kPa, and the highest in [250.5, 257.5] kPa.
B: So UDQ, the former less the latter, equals -2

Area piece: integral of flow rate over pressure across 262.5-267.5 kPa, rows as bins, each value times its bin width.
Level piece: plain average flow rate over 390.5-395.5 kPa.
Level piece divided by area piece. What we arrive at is 0.196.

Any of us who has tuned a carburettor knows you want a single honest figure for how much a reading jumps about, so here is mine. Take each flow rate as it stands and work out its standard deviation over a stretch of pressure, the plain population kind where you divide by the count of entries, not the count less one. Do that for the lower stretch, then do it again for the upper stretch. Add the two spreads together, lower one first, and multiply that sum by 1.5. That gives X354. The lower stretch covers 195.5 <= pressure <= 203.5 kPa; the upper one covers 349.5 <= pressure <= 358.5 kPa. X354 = 3.6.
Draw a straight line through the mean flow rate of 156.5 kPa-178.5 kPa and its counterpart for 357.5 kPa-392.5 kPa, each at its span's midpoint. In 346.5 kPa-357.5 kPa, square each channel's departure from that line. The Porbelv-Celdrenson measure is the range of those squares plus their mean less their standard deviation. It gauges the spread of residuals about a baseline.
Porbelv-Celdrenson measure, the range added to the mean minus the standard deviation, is 3.9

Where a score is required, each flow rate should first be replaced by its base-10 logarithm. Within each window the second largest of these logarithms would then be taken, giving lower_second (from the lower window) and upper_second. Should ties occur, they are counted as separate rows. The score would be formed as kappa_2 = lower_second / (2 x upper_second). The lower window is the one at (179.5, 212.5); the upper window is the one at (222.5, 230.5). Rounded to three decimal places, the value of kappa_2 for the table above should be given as 0.507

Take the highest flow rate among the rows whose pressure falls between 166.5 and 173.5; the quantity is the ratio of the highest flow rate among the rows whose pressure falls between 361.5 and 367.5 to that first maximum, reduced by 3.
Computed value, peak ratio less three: -2.07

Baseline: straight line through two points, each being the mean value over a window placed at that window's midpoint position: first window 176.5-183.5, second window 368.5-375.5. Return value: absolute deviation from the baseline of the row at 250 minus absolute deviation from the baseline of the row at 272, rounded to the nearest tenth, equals 2.5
